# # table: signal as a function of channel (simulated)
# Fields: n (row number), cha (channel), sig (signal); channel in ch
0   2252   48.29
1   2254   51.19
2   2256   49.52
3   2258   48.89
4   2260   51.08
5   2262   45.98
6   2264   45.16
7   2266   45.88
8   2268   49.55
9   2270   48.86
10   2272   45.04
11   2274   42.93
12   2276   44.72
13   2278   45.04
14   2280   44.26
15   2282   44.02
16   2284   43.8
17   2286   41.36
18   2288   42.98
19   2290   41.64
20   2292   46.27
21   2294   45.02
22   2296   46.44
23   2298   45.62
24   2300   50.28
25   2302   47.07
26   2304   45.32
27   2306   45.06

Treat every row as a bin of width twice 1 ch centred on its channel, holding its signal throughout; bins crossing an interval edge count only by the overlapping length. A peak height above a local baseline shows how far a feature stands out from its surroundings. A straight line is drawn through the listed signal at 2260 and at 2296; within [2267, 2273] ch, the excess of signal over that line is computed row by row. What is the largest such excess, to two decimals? -0.50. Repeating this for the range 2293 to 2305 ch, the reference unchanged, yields 4.36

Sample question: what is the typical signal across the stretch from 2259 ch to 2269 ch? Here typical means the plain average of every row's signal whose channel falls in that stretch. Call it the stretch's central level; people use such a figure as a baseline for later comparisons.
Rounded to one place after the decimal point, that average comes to 47.5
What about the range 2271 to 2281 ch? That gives 44.4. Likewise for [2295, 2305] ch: 46.9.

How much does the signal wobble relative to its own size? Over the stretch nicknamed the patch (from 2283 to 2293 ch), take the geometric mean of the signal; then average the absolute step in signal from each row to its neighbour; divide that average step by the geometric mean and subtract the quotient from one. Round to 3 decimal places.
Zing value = 0.942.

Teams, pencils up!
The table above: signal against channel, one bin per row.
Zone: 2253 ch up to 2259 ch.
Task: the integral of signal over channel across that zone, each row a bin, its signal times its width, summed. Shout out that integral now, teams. 299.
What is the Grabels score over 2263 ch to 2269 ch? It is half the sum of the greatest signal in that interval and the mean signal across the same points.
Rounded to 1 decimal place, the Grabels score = 48.2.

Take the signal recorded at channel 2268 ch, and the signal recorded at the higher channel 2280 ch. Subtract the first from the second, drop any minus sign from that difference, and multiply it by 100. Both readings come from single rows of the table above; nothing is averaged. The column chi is 529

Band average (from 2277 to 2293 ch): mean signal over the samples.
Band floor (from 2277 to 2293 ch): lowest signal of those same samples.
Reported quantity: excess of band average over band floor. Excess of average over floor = 2.3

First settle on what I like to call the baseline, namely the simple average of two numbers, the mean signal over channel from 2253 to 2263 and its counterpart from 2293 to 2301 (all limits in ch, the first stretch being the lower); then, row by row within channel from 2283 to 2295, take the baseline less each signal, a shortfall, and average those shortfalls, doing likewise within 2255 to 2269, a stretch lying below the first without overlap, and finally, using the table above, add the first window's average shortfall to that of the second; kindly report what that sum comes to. 5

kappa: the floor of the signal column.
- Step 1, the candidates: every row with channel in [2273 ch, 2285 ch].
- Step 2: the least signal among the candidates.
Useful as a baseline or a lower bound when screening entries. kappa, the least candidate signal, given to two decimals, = 42.93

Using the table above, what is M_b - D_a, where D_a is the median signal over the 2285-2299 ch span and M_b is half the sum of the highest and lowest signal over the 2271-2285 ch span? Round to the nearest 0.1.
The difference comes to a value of -1.0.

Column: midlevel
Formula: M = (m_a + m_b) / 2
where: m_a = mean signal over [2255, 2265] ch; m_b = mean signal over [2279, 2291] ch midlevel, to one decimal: 45.6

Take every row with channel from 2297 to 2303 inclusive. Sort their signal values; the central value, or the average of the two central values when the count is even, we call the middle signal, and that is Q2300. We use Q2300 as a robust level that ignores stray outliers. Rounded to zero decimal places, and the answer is 47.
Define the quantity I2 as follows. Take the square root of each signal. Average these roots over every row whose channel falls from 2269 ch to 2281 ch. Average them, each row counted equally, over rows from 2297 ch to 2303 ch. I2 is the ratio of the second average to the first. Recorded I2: 1.03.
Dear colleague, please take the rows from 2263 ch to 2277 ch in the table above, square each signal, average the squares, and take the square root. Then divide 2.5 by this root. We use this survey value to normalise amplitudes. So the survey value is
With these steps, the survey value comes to 0.054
